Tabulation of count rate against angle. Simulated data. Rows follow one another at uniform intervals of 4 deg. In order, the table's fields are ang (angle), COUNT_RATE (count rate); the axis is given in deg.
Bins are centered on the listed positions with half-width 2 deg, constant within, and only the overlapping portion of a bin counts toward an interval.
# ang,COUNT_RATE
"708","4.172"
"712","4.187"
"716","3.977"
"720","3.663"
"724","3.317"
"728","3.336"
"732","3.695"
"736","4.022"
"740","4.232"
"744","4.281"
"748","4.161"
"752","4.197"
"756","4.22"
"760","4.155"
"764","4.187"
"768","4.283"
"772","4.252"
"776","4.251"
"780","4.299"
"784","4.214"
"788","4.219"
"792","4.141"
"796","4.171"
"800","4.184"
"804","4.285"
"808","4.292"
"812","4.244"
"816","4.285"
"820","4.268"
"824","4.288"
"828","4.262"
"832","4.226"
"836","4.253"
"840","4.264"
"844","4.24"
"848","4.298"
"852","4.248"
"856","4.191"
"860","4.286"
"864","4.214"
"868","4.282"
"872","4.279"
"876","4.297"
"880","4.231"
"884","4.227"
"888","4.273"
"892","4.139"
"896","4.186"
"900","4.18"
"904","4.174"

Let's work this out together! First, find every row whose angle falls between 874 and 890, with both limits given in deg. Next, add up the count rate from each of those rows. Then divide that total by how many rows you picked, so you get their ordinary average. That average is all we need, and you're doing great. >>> 4.26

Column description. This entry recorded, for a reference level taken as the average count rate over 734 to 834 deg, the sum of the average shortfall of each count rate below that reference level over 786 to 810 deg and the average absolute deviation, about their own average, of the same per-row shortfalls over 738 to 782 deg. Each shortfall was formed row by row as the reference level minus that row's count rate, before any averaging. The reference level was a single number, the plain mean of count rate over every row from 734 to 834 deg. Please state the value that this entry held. 0.050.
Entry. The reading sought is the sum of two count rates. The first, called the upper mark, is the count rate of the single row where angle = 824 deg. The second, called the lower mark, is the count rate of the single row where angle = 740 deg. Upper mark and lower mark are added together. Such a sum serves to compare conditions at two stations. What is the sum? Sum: 8.52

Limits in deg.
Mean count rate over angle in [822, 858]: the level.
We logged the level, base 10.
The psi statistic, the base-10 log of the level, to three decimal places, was 0.629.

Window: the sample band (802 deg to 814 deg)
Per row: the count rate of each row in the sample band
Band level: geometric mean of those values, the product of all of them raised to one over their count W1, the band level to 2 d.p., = 4.27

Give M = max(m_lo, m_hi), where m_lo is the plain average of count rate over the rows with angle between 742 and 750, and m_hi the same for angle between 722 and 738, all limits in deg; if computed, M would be 4.22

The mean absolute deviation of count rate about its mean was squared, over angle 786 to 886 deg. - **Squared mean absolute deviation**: 0.0012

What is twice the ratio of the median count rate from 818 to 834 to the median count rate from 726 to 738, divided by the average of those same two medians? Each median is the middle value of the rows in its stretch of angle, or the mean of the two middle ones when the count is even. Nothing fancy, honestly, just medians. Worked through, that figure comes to 0.580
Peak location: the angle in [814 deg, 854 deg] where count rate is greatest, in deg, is 848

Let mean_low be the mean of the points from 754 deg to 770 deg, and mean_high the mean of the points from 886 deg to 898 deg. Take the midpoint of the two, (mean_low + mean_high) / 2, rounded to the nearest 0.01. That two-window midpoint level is 4.21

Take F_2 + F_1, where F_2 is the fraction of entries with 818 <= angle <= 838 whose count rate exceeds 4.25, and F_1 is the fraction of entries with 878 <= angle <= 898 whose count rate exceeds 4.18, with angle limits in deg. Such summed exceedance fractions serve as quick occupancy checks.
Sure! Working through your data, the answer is 1.60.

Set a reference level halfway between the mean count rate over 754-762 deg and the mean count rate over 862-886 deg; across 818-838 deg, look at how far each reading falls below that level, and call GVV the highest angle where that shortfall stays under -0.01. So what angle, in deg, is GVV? 836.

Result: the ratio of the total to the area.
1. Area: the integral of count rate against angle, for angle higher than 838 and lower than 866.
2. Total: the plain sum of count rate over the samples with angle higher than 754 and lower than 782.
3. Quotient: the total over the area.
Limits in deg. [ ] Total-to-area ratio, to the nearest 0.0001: 0.2492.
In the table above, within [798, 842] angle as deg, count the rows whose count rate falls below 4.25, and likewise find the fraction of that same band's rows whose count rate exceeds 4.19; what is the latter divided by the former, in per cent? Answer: 30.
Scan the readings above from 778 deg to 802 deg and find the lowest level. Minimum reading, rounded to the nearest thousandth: 4.141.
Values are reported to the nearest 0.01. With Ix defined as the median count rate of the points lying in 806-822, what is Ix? 4.28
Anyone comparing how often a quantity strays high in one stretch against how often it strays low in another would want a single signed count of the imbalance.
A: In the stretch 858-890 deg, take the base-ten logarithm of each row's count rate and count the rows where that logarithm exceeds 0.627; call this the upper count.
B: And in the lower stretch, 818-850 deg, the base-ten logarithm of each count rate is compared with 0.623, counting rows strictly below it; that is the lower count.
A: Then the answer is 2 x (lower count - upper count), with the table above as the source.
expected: -10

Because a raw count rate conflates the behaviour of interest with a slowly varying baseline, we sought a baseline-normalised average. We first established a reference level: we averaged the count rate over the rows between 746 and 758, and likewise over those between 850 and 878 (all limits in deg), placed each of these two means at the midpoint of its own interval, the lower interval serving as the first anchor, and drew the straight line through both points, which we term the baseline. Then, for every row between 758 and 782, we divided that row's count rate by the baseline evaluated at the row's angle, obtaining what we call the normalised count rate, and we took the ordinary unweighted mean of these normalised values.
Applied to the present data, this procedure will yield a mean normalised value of 1.01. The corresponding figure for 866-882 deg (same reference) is 1.00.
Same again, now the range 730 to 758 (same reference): 0.98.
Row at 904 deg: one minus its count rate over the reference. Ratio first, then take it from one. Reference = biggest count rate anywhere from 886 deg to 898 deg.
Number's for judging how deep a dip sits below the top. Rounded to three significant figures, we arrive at 0.0232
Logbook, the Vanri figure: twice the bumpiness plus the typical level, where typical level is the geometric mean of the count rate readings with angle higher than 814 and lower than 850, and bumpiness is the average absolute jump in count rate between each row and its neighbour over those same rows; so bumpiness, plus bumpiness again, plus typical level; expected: 4.320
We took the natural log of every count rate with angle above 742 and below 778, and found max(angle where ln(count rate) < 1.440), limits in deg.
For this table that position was 764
